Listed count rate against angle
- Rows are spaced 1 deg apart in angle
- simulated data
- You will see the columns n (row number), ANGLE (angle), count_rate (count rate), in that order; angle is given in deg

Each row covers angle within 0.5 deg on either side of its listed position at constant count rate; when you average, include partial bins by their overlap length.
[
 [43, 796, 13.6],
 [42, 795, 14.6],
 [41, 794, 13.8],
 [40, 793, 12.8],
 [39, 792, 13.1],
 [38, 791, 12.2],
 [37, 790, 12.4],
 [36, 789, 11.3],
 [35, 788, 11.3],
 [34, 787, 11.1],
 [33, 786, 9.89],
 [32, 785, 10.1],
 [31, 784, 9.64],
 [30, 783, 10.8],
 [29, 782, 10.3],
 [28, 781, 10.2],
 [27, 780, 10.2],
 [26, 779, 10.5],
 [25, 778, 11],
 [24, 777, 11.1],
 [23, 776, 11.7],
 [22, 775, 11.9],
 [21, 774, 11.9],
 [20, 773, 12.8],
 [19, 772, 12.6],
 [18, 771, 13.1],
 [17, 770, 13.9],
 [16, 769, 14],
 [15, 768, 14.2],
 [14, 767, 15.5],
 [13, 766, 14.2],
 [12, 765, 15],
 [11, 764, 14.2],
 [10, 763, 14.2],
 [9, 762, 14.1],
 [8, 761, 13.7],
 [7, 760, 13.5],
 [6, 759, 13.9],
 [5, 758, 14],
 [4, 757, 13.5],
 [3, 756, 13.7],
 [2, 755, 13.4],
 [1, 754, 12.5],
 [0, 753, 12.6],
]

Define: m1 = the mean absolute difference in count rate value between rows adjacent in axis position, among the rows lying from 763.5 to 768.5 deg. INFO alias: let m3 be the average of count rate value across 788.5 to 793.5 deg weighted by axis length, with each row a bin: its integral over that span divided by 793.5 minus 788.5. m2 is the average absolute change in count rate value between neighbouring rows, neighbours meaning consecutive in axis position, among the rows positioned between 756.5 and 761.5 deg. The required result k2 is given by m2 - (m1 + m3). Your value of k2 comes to -13.1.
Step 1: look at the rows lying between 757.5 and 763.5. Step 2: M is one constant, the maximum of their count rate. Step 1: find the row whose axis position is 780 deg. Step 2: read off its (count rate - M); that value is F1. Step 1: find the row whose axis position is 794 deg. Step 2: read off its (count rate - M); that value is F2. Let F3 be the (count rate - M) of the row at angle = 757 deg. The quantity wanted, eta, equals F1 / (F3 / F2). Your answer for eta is -2.3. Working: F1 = -4.0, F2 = -0.4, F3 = -0.70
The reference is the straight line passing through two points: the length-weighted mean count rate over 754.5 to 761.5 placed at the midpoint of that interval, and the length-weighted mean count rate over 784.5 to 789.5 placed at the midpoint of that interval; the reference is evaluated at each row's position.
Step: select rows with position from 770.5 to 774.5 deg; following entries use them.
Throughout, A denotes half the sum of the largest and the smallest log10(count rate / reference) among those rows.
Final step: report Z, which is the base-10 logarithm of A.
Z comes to -2.00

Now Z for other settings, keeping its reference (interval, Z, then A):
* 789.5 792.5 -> -1.05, 0.09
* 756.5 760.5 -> -3.06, 0.00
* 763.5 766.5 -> -1.30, 0.05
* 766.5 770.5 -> -1.18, 0.07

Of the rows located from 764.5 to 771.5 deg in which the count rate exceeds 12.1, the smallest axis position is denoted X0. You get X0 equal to 765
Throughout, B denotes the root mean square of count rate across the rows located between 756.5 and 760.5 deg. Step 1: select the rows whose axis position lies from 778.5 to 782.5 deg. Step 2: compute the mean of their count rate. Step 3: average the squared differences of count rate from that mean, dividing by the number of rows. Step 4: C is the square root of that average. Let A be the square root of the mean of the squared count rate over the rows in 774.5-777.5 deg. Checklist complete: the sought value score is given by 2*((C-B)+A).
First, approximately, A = 11.6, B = 13.7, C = 0.12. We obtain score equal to -4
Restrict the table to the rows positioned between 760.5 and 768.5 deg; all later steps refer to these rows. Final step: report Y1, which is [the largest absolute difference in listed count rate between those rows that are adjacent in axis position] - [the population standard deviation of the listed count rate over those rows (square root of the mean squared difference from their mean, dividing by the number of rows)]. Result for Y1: 0.8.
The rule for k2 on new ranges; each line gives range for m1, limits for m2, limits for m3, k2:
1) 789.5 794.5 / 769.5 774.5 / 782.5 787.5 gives -10.3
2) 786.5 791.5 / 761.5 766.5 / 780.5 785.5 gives -10.2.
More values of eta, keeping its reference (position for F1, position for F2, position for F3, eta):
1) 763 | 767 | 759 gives 0.0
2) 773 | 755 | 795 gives 2.8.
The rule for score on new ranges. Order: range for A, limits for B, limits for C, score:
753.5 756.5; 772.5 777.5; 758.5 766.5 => 3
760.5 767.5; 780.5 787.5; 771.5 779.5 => 10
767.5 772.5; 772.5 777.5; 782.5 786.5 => 4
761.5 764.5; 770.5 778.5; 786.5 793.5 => 6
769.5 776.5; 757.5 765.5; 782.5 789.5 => -2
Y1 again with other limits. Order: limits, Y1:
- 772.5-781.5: 0.1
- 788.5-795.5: 0.1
